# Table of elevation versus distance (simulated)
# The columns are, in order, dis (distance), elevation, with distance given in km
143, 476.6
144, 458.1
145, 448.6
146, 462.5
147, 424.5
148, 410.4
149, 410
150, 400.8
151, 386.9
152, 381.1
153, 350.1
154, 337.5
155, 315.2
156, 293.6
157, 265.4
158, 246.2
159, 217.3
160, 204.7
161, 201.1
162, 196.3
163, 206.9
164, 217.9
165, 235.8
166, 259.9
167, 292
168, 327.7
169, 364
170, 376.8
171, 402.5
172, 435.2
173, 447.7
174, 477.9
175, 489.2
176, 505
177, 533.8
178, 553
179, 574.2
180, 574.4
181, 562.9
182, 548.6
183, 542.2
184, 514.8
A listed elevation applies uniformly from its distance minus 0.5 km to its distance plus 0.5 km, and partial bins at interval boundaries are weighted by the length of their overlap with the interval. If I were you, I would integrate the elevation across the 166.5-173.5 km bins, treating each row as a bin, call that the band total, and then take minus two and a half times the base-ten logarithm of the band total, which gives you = -8.6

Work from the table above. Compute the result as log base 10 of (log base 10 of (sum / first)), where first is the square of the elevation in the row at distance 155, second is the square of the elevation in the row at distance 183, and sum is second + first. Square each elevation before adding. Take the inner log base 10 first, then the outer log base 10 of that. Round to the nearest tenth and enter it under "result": -0.2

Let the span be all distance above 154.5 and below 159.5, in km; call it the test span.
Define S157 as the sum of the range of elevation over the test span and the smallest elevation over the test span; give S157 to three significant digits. 315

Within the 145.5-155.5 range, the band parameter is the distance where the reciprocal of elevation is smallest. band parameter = 146 km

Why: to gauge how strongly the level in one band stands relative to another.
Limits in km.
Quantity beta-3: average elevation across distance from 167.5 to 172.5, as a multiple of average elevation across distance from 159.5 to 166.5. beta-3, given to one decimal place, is 1.8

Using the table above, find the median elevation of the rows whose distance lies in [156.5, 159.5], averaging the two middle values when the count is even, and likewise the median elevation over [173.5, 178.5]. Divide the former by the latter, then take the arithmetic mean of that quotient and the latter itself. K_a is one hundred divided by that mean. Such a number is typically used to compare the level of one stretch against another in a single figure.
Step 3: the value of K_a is 0.40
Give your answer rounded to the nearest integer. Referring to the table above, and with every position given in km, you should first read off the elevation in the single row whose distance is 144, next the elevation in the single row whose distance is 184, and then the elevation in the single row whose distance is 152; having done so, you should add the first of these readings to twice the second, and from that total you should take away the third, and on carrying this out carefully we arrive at 1107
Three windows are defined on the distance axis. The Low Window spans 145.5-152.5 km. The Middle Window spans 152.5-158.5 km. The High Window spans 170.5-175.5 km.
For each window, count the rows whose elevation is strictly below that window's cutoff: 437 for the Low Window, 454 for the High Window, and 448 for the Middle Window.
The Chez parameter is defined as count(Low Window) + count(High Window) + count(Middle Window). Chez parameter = 15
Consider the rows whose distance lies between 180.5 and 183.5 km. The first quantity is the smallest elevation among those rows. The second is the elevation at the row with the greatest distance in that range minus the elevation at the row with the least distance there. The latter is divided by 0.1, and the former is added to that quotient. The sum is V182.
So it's 335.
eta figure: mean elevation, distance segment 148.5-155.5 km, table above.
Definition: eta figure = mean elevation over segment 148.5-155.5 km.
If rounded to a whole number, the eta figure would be 369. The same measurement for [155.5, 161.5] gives 238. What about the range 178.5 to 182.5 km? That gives 565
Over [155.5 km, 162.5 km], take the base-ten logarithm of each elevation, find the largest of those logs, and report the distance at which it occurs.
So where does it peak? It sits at 156 km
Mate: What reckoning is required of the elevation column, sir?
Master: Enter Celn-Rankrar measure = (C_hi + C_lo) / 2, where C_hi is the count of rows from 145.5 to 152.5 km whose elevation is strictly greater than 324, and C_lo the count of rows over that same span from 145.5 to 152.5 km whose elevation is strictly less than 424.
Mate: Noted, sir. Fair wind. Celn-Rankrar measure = 6.0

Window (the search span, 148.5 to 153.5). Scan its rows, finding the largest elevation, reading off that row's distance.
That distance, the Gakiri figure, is 149 km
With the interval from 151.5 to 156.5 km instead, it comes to 152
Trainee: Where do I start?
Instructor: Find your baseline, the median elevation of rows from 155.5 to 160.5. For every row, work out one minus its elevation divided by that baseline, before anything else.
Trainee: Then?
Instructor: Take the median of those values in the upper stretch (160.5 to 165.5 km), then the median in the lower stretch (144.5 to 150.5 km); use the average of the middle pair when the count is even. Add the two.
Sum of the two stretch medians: -0.5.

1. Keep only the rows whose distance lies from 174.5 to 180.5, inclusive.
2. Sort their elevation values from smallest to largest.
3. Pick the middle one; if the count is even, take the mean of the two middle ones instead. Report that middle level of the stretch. 543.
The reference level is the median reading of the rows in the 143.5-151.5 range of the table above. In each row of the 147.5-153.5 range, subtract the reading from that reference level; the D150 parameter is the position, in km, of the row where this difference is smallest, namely 148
